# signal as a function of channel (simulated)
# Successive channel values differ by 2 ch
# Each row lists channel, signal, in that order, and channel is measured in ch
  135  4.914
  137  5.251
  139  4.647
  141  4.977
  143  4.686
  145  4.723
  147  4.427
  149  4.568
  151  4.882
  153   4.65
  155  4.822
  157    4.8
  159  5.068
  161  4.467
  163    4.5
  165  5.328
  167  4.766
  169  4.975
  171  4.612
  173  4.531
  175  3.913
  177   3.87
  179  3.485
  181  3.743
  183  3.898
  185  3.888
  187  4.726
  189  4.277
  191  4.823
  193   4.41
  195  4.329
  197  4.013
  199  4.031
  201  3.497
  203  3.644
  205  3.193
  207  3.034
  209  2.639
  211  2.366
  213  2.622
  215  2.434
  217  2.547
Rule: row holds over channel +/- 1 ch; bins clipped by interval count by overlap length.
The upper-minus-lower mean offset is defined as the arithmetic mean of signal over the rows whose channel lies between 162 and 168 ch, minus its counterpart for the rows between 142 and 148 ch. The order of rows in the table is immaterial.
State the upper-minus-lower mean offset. 0.25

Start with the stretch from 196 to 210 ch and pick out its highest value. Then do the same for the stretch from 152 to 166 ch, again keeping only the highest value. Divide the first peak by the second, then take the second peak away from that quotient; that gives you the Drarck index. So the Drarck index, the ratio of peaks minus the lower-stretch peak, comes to -4.57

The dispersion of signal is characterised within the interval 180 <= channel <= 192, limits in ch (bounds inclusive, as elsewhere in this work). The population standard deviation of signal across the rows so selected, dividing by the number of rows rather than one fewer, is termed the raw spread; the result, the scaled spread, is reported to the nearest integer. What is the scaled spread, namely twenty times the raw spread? 8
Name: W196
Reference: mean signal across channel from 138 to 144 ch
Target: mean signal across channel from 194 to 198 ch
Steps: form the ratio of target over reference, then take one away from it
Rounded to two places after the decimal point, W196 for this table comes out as -0.13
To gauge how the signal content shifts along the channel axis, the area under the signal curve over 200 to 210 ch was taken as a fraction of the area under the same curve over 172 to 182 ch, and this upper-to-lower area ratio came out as 0.82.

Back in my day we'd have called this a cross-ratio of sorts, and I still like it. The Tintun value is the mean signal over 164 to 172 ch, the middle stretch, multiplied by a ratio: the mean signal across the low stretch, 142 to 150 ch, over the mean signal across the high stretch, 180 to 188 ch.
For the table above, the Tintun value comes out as 5.57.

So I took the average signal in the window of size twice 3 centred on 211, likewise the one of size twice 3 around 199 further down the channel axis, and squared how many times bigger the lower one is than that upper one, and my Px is 2.3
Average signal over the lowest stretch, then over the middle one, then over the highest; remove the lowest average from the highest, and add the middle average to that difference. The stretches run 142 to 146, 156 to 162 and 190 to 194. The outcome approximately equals 4.7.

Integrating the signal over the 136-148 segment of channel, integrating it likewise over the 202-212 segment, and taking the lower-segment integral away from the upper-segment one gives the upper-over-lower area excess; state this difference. -28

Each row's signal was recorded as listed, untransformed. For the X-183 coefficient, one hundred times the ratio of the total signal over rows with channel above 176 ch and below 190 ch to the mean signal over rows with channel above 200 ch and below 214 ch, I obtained 930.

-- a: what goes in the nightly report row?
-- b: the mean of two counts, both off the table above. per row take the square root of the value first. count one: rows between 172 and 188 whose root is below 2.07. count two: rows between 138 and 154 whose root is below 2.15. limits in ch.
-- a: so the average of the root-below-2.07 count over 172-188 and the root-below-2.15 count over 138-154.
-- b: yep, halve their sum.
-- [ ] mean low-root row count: 4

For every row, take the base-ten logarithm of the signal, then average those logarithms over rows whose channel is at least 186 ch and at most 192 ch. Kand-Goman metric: 0.663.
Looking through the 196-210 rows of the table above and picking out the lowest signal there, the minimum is 2.639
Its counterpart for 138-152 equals 4.427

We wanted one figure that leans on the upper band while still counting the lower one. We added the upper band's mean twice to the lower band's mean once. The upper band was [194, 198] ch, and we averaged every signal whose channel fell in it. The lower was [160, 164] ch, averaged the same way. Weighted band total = 12.8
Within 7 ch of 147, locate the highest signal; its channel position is 141 ch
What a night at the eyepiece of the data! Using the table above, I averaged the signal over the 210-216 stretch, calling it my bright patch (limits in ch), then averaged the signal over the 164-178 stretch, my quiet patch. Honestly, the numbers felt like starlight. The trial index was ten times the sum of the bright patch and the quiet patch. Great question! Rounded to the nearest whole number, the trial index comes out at 70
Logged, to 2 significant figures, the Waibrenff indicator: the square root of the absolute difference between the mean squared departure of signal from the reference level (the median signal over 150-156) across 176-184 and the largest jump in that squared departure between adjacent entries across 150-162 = 1.1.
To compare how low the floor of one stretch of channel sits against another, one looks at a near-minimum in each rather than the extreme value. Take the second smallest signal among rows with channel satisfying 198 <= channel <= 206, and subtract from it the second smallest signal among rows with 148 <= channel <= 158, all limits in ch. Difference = -1.2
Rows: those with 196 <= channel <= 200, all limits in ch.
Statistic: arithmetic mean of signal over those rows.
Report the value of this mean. 4.02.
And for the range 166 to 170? 4.87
